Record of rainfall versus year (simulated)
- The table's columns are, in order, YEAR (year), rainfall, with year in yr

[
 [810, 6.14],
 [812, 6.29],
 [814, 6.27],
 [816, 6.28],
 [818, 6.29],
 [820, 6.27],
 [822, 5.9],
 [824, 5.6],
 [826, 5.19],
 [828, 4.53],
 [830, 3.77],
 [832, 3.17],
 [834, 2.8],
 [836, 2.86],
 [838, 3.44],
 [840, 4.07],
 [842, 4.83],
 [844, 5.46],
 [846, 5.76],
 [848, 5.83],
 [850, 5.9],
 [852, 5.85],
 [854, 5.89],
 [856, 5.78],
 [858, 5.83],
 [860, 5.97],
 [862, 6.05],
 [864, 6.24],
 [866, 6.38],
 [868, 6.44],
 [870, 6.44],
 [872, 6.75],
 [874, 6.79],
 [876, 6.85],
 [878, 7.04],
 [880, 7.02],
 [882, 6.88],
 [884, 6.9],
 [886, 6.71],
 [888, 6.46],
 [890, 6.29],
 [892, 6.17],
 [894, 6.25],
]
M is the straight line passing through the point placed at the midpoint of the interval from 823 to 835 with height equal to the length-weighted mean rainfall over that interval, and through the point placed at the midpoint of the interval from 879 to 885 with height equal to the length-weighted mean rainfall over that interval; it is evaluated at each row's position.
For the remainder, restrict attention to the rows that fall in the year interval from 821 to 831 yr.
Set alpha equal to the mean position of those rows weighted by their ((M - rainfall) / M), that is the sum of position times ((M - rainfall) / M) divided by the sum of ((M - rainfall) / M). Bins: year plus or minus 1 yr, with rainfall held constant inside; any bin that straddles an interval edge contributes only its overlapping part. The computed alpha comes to 823.4 yr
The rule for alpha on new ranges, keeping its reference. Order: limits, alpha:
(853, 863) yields 857.0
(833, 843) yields 836.3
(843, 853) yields 847.8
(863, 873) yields 868.0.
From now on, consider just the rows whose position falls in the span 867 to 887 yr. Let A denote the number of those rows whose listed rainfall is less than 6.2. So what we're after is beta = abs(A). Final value 0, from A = 0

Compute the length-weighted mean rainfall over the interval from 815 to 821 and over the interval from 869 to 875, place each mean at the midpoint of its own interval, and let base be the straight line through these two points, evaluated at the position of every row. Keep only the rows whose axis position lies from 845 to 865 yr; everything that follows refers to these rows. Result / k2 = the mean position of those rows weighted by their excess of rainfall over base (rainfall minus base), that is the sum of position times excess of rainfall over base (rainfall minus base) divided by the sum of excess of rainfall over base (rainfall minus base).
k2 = 854.4 yr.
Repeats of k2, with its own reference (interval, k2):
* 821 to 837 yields 831.5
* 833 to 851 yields 838.9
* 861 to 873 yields 864.5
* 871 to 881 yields 877.3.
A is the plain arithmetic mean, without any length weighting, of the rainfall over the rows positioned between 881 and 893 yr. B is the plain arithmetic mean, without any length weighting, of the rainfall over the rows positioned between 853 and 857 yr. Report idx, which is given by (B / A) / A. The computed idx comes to 0.14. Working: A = 6.6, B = 5.8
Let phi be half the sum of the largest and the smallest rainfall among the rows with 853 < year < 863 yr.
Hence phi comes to 5.9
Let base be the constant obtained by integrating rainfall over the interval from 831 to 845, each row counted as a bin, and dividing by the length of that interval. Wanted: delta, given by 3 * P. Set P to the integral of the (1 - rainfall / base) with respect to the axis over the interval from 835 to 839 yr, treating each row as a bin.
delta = 2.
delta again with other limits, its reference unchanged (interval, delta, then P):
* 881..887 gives -14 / -4.8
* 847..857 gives -16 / -5.4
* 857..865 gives -14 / -4.7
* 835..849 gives -9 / -3.0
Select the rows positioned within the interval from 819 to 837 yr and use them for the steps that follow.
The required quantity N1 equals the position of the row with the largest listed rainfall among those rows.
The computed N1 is 820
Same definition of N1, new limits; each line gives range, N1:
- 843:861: 860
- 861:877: 876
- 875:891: 878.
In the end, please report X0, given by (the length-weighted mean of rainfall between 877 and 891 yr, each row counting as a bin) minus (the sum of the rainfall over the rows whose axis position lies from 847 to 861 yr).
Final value -34.3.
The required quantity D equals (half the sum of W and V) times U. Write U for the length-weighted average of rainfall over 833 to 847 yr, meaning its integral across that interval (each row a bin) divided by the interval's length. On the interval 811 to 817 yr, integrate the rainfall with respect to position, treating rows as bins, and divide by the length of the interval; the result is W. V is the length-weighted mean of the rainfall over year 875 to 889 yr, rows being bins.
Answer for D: 27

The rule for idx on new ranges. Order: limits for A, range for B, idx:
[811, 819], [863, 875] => 0.16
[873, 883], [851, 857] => 0.12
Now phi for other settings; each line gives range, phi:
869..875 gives 6.6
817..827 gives 5.7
